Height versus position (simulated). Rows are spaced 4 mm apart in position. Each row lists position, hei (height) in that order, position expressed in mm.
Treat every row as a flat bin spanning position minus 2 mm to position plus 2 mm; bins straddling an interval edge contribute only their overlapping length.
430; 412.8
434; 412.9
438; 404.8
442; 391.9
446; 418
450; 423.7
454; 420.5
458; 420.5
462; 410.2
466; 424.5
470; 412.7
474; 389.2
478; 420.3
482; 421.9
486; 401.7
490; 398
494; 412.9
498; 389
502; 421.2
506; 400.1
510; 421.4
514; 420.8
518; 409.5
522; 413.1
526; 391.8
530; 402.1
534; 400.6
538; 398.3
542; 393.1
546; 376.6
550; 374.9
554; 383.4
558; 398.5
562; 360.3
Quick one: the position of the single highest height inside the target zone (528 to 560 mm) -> 530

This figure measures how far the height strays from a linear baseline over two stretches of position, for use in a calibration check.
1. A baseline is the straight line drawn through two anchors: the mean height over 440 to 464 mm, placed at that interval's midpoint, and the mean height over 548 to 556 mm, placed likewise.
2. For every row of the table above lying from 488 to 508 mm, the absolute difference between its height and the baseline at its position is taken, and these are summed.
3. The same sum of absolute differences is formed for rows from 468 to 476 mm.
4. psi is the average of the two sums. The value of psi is 38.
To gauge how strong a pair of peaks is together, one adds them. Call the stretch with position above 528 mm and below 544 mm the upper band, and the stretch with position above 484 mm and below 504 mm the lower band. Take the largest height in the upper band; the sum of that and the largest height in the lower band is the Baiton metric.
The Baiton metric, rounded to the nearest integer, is 823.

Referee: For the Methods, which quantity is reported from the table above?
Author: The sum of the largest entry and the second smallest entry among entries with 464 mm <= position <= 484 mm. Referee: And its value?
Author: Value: 837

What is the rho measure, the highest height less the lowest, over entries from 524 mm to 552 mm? 27.2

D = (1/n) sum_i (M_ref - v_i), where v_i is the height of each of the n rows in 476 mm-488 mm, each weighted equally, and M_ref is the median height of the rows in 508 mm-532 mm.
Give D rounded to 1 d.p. -3.3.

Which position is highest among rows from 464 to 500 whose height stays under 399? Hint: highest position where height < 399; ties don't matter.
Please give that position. 498 mm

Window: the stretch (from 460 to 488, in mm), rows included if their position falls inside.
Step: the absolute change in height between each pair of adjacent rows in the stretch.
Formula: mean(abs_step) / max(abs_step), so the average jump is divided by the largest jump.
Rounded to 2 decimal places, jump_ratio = 0.55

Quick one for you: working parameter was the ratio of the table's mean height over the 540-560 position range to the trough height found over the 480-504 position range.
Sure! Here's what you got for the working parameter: 0.99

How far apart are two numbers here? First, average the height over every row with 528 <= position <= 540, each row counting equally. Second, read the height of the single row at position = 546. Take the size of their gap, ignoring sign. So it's 24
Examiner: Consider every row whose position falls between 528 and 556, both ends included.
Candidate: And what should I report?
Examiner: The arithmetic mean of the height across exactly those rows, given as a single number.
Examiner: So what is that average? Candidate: 390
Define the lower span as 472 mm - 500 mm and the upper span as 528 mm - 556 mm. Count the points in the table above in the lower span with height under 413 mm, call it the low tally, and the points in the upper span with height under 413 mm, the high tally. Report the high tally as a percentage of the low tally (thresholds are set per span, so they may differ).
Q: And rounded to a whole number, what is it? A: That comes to 140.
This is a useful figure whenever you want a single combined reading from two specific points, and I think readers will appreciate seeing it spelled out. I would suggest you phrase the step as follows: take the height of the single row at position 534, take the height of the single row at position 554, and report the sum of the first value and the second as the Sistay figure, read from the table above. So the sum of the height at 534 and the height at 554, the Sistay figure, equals 784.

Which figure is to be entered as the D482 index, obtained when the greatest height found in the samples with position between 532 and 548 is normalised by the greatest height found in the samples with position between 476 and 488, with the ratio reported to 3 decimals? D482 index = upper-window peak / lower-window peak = 0.950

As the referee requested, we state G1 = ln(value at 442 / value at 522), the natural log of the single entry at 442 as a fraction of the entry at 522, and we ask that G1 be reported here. -0.05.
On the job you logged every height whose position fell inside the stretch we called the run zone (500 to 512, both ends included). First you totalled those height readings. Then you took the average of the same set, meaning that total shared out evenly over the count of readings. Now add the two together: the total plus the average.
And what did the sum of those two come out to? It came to 1657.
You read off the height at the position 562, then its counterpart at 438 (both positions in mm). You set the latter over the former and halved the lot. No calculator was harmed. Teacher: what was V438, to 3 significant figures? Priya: 0.562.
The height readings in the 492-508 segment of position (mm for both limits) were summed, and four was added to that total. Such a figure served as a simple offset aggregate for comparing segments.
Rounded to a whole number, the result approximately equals 1627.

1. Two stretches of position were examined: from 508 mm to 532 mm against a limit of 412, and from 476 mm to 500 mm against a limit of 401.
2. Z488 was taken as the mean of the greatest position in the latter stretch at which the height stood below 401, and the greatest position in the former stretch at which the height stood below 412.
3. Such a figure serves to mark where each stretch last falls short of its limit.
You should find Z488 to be 514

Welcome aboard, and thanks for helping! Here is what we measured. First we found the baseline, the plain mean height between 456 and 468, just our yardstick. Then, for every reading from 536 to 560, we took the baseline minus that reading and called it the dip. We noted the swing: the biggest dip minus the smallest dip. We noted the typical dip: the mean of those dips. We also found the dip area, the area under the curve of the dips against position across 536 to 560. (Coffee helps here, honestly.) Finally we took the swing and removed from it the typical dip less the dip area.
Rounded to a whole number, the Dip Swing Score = 735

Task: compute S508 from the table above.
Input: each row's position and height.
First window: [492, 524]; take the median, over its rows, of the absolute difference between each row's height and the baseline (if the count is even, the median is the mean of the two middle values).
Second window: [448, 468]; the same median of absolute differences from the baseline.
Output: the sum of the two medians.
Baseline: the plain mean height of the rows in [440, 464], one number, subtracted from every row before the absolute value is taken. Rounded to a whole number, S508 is 13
